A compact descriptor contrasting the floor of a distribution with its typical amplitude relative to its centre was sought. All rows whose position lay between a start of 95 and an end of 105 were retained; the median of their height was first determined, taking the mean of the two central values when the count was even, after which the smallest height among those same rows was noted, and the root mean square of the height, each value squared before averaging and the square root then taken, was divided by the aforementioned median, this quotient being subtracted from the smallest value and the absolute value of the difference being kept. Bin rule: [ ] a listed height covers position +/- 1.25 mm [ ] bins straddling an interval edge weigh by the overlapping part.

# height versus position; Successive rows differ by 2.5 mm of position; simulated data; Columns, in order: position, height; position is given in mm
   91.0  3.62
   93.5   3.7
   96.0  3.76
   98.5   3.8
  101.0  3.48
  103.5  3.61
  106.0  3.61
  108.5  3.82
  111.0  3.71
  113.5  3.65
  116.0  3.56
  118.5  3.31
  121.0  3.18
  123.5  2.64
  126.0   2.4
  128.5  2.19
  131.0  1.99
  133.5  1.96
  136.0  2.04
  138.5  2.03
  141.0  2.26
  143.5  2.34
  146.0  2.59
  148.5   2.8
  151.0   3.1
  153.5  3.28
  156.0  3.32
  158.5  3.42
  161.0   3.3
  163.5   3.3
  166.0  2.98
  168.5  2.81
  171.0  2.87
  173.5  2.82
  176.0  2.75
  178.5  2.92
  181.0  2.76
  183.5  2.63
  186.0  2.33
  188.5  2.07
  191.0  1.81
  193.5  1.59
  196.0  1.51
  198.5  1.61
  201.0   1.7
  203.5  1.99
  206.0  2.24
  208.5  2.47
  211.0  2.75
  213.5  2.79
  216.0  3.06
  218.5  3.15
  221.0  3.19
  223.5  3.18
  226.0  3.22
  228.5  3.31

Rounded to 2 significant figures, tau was 2.5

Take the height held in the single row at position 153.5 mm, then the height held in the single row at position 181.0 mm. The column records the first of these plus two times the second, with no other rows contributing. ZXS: 8.8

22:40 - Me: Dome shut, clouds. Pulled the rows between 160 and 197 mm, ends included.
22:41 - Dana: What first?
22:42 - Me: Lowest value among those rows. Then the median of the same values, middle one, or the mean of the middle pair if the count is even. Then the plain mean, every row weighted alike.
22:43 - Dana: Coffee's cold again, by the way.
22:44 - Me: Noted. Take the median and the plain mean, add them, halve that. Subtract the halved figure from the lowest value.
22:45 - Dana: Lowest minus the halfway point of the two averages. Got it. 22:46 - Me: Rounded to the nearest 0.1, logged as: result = -1.2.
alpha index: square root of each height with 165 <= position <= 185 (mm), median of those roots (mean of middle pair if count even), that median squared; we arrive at 2.8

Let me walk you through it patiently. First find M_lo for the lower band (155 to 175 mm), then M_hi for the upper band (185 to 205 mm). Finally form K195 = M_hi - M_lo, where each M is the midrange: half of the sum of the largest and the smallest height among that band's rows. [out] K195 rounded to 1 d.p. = -1.2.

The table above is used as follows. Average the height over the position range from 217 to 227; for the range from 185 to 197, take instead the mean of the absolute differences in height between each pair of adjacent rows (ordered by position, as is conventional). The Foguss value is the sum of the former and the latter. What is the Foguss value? 3.4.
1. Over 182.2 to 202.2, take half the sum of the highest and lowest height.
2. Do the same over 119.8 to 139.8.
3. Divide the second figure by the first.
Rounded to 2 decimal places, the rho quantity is 1.24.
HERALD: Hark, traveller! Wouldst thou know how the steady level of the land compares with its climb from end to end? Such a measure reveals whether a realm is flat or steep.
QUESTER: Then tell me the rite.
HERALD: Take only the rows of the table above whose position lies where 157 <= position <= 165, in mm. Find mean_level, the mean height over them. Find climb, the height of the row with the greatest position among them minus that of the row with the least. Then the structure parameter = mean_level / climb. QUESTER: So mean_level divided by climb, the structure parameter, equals -28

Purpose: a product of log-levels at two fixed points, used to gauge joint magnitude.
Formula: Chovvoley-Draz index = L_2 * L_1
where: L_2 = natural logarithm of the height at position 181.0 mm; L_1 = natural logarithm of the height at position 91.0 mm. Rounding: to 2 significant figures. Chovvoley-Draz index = 1.3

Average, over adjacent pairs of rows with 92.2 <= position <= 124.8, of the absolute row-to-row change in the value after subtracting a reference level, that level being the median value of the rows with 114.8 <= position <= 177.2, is 0.162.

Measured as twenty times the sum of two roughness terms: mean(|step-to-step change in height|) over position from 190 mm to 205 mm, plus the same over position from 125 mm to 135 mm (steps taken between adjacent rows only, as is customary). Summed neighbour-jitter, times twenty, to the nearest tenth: 6.1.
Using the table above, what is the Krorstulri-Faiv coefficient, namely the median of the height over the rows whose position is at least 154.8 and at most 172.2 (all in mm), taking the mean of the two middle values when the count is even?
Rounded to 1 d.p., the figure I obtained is 3.3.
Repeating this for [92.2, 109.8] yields 3.7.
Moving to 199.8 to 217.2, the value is 2.5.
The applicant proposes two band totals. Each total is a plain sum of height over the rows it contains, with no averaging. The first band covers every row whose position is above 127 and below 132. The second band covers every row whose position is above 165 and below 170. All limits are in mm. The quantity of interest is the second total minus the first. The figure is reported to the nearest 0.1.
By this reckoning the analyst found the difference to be 1.6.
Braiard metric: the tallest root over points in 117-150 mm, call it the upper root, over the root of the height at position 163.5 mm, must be 1.00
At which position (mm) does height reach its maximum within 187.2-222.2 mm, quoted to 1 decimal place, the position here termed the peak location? 221.0 mm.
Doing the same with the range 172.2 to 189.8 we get 178.5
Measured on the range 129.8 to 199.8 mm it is 158.5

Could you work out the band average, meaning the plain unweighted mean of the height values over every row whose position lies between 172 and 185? 2.8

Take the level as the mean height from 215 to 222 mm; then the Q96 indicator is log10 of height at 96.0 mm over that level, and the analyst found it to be 0.08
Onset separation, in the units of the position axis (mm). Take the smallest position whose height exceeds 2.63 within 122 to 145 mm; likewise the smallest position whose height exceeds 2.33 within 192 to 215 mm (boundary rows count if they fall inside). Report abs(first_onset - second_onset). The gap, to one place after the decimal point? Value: 85.0 mm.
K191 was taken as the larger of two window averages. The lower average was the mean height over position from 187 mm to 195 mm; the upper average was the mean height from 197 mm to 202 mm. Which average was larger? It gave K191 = 1.8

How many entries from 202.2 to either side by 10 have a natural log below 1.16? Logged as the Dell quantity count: 8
